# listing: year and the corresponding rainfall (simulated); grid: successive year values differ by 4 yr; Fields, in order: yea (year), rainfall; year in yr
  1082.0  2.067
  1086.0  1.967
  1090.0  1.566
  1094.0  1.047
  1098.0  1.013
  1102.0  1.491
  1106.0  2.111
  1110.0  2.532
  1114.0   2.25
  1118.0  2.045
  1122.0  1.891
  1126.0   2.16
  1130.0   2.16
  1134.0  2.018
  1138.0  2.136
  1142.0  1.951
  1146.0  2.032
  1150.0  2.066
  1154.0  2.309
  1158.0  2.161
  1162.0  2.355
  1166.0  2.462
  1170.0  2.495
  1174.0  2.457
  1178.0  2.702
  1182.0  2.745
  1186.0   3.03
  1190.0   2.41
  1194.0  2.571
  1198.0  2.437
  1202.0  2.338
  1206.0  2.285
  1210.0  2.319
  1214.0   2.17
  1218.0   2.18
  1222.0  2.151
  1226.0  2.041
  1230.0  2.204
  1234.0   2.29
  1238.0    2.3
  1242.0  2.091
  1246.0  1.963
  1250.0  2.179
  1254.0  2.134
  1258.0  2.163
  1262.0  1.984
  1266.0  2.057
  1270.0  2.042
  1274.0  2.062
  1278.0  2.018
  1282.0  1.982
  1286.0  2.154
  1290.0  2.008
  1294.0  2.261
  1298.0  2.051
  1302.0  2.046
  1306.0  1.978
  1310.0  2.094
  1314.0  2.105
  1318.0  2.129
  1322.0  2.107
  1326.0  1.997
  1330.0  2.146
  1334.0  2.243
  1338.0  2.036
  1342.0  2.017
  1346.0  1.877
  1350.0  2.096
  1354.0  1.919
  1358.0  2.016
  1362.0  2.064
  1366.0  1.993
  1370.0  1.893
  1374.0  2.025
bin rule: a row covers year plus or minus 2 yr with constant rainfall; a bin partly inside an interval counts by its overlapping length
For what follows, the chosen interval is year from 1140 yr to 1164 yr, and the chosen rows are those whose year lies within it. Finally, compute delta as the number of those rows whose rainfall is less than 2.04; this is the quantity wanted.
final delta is 2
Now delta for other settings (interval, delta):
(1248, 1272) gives 1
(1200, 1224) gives 0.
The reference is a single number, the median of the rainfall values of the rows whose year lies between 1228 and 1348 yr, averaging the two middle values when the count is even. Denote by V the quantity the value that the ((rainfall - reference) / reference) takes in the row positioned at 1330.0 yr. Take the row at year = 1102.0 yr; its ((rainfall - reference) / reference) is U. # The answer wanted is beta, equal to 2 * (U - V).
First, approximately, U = -0.28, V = 0.03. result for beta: -0.63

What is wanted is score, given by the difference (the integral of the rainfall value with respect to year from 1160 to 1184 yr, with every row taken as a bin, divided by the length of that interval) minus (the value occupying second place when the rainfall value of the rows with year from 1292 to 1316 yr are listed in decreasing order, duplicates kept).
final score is 0.4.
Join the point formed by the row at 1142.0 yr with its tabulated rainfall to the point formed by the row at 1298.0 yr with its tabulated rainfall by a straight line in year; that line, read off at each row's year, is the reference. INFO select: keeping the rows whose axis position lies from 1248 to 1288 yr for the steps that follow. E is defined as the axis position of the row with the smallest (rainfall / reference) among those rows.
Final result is 1282.0 yr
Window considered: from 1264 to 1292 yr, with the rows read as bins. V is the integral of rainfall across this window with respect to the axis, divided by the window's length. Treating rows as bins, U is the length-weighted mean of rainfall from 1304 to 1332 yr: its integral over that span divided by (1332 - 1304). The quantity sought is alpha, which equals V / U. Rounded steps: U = 2.08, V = 2.05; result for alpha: 0.98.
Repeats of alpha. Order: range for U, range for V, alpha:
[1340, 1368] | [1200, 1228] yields 1.11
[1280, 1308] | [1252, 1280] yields 1.00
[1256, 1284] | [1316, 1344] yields 1.03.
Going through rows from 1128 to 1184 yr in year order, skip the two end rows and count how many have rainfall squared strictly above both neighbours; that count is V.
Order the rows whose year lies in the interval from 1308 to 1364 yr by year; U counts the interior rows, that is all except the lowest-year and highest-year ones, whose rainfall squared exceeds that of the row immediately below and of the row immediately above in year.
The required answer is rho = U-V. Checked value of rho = 0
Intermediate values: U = 3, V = 3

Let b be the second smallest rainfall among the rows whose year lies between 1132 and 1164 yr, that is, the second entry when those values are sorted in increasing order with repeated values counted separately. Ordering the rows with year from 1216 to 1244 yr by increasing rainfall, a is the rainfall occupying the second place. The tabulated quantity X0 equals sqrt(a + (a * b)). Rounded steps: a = 2.091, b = 2.018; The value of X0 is 2.51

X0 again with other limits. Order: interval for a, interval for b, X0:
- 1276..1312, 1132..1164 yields 2.45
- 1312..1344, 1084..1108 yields 2.03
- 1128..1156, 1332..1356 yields 2.43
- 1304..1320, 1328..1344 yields 2.52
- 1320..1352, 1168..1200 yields 2.62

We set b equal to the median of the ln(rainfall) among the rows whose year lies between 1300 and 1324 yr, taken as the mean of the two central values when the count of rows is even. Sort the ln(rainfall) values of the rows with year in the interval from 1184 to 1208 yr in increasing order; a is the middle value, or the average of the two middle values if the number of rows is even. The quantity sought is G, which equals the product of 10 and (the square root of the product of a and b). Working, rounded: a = 0.89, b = 0.742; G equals 8.1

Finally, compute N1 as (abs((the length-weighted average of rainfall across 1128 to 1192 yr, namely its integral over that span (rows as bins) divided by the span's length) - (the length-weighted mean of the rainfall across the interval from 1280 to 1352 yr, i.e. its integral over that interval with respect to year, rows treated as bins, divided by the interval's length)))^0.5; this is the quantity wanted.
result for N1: 0.52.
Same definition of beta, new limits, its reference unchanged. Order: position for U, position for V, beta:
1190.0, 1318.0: 0.27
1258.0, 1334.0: -0.08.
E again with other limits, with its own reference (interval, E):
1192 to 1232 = 1226.0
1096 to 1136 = 1098.0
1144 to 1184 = 1146.0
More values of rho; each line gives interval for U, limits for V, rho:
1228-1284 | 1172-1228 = 1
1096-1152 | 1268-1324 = -2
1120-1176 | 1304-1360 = 0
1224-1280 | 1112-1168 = 3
